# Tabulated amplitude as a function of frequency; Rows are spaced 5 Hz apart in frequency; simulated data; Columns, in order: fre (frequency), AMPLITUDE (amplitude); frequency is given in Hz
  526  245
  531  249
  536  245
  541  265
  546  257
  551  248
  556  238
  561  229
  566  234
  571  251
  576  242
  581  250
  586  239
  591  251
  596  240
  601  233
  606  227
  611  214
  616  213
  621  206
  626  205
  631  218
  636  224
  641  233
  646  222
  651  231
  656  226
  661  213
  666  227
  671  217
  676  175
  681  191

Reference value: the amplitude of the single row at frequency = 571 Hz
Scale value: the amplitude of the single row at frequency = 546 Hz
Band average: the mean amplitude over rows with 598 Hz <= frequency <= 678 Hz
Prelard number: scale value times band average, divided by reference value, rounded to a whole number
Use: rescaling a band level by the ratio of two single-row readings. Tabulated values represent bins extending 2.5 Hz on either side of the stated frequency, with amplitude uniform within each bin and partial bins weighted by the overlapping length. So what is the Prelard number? 223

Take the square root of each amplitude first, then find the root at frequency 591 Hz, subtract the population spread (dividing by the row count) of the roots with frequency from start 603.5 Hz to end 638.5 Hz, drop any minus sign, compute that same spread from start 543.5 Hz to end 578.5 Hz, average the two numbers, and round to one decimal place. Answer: 7.9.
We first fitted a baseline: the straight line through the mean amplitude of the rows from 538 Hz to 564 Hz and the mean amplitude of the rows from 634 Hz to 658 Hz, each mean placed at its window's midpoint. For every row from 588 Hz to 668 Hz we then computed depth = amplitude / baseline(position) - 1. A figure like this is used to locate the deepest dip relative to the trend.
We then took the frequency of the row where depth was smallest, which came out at 626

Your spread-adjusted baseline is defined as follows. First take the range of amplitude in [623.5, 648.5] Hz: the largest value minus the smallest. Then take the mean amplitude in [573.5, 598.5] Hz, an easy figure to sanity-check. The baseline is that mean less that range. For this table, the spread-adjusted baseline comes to 216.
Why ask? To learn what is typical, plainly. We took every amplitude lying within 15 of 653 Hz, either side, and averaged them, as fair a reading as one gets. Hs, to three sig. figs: 225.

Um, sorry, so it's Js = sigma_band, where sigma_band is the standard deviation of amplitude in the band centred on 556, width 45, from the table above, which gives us 11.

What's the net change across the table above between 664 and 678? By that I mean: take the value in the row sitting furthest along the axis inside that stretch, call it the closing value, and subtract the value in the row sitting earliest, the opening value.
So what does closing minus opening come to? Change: -52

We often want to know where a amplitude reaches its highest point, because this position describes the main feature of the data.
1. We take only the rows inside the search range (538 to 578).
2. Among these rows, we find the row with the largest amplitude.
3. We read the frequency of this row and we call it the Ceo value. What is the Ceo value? 541 Hz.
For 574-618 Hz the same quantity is 591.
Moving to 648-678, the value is 651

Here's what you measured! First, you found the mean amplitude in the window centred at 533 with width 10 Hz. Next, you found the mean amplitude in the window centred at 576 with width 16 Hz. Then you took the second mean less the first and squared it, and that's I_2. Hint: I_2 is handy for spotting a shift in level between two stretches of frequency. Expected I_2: 0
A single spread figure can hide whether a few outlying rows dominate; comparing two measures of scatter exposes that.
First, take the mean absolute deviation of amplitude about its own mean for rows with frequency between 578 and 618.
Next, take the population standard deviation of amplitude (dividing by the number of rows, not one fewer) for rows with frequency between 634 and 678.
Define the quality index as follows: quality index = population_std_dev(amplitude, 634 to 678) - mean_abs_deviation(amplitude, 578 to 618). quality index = 4.9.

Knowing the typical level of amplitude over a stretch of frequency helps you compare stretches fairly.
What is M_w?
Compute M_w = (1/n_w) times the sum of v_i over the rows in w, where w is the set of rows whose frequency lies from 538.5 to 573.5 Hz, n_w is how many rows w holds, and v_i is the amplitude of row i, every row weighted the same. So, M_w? 246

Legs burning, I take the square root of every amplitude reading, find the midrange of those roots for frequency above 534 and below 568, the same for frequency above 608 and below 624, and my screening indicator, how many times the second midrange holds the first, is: 0.92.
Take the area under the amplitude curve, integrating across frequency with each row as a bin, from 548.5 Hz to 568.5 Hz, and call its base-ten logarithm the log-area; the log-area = 3.68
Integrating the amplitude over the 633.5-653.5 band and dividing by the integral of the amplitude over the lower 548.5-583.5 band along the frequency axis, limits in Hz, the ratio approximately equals 0.54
